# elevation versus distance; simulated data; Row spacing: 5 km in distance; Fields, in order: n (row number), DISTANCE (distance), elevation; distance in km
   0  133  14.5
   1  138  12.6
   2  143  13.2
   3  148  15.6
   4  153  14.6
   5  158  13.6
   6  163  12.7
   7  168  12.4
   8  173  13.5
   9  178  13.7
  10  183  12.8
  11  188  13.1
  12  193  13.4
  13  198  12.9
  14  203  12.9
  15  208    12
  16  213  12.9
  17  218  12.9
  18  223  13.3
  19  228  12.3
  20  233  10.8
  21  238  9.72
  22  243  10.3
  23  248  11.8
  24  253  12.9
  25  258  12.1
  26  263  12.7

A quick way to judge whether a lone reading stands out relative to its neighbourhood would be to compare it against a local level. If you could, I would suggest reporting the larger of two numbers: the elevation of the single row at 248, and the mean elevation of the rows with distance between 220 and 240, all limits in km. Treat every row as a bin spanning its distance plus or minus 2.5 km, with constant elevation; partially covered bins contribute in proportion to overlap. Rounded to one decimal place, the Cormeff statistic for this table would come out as 11.8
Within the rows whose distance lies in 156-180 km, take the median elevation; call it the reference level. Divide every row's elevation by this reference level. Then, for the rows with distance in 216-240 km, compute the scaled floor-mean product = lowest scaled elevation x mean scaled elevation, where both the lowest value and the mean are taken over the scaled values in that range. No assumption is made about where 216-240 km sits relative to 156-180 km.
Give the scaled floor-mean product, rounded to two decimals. 0.63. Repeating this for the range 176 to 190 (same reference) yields 0.93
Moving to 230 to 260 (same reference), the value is 0.60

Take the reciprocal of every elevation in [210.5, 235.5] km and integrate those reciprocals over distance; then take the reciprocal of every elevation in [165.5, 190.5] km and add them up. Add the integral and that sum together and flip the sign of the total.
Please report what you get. -2.40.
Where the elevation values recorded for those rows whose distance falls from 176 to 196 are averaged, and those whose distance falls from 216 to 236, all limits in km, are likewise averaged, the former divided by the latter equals 1.08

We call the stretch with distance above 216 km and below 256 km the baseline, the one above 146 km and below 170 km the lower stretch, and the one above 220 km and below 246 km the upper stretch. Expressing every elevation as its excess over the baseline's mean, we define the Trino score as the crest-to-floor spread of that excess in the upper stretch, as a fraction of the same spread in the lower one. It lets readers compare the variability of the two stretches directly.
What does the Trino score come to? 1.1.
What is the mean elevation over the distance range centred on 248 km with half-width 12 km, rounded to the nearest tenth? 11.4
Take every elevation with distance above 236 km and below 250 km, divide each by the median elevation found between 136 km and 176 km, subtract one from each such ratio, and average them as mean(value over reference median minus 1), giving -0.21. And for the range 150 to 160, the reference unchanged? 0.06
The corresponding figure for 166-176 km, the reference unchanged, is -0.03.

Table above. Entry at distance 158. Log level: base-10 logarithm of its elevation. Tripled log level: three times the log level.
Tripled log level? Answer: 3.40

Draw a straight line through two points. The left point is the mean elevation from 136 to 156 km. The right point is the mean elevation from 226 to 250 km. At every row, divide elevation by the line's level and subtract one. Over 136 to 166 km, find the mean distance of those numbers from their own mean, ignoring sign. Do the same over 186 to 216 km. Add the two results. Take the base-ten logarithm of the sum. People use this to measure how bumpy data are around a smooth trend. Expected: -1.03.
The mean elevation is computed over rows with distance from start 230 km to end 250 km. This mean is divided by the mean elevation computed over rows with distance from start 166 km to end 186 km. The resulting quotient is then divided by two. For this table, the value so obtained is 0.41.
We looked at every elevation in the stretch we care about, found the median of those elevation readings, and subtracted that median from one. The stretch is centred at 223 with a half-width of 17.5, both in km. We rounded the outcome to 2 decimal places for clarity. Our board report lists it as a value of -11.30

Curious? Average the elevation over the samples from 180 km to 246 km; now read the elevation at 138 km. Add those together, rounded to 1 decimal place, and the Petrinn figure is 24.9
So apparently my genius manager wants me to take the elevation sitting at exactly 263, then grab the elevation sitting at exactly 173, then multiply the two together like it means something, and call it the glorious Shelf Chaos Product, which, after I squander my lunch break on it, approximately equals 171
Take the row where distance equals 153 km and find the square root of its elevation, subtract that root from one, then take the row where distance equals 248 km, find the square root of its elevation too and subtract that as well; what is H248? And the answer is -6.26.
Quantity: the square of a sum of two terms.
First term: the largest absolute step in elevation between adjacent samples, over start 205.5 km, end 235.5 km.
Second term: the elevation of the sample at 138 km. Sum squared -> 199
